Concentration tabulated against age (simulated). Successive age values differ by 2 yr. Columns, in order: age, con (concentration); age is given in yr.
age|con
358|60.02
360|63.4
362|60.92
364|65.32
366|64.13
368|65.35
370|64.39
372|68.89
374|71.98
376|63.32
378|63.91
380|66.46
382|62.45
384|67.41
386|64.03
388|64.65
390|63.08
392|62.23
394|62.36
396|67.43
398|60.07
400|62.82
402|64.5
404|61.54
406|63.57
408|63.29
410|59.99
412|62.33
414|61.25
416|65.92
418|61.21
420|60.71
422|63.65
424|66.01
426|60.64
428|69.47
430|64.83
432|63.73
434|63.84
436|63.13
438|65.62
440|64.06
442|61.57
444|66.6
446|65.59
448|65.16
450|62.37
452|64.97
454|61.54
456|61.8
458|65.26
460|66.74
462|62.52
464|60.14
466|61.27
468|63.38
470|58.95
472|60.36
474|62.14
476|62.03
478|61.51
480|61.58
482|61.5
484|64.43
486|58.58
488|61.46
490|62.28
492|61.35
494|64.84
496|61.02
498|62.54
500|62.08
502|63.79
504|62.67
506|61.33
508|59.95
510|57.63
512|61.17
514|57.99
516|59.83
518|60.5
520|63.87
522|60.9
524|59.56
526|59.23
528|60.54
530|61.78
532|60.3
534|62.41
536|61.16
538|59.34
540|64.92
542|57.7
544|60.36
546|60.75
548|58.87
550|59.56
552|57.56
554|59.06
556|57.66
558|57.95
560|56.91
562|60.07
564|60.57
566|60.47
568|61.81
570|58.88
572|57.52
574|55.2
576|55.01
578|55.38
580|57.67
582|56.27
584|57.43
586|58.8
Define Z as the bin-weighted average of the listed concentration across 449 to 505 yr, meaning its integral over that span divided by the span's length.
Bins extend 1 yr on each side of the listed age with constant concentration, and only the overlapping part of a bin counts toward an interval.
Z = 62.3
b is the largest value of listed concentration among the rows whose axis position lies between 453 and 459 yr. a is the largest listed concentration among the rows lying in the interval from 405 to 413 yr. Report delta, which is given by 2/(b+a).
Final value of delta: 0.0155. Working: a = 63.57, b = 65.26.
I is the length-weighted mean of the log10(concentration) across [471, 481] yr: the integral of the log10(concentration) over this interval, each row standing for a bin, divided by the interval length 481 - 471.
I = 1.79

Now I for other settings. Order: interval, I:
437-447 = 1.81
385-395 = 1.80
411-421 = 1.79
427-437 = 1.81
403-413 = 1.79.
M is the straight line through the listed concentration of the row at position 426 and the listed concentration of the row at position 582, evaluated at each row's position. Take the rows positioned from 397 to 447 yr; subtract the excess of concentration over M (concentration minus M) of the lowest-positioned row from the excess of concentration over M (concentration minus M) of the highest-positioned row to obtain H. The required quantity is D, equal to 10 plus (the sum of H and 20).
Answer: 36.9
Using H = 6.9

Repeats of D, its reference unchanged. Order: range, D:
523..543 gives 28.6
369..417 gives 32.8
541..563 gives 32.9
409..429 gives 40.0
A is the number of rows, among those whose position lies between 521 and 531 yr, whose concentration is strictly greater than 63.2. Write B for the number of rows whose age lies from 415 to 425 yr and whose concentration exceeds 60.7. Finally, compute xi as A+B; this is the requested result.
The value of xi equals 5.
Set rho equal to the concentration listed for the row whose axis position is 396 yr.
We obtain 67.43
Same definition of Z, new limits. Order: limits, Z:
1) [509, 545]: 60.5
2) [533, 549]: 60.7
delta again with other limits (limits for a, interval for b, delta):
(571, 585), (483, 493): 0.0164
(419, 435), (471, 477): 0.0152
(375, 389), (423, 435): 0.0146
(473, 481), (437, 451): 0.0155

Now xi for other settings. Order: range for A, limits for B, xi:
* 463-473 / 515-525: 3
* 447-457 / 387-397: 7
